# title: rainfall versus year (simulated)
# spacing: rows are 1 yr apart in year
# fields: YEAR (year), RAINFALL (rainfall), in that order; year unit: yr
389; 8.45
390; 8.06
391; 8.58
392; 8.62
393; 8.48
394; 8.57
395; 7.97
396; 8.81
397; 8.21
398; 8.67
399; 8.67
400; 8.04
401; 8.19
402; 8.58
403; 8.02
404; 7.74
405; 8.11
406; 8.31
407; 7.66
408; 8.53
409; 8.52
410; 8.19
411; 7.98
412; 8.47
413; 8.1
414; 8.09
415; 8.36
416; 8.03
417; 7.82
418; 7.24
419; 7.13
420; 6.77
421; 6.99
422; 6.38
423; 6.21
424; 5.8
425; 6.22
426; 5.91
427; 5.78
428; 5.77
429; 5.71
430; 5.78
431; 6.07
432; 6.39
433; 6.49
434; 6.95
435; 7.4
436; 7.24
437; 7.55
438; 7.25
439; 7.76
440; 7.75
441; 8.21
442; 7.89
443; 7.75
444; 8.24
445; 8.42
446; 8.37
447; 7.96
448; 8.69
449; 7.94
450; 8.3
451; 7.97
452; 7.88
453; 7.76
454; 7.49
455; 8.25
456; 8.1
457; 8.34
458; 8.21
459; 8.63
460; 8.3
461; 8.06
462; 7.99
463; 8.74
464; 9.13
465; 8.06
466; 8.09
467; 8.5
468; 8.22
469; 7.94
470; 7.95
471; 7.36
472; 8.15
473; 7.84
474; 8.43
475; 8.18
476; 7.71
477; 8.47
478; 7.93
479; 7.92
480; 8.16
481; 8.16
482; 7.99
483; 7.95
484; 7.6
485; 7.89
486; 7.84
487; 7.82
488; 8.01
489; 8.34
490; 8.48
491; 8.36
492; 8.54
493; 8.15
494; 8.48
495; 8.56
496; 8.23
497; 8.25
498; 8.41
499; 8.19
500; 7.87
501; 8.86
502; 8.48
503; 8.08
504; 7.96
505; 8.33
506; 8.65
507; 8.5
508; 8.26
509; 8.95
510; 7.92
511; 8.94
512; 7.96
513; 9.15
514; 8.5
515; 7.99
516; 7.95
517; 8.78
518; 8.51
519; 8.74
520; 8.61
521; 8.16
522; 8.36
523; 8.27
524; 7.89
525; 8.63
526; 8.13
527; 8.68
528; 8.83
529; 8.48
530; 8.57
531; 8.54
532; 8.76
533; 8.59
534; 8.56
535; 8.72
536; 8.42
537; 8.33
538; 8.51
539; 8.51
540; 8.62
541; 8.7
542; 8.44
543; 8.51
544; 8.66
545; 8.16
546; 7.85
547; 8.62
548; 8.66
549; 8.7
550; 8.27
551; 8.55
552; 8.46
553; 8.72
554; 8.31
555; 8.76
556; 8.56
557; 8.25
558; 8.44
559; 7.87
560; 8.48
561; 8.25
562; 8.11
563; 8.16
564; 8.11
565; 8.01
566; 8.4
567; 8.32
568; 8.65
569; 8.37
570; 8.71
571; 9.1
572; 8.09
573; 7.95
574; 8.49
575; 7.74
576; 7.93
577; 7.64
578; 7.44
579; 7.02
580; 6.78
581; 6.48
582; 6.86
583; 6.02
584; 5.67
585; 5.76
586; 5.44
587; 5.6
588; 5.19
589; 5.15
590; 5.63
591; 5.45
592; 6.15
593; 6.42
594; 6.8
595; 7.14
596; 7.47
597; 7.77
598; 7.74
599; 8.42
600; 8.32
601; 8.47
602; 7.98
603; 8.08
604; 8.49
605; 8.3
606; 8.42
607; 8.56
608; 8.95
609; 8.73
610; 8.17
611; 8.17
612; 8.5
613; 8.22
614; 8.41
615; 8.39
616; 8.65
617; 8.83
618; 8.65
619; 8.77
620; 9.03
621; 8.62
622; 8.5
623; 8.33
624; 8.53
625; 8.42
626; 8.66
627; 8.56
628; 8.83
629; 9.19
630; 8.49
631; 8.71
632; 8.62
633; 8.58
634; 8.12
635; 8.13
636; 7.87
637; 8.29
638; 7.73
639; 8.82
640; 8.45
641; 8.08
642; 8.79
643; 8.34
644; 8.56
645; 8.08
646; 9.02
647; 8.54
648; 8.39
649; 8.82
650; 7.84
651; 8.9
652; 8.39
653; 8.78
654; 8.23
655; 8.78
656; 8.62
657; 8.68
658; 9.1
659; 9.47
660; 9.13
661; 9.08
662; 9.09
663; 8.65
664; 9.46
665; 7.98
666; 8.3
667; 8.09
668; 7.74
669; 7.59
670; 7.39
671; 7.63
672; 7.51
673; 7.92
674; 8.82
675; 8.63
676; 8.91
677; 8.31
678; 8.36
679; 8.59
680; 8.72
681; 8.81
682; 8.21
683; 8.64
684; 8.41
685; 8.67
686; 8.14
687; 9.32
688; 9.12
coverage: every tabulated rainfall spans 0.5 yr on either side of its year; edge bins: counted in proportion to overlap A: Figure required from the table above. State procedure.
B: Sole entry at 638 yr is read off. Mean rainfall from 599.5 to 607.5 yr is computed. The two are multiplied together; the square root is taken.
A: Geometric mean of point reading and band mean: 8.02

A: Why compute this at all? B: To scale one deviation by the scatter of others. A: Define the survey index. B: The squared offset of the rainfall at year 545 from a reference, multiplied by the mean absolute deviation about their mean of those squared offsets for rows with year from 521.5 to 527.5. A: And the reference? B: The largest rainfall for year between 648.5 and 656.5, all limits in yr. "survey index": 0.147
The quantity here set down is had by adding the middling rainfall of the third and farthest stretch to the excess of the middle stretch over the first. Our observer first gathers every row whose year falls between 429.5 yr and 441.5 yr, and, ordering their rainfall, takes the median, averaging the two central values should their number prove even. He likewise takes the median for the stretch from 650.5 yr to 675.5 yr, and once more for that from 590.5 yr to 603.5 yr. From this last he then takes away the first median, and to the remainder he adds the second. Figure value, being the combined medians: 9.1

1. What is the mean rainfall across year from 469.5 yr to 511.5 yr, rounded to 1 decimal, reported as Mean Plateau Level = 8.2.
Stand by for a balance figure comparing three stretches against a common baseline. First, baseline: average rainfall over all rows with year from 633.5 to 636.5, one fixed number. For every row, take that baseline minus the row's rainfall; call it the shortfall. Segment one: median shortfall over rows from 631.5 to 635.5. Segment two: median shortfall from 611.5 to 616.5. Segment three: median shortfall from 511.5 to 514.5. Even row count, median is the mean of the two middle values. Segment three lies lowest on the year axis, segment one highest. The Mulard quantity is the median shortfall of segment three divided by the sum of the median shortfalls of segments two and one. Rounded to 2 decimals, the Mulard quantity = 0.67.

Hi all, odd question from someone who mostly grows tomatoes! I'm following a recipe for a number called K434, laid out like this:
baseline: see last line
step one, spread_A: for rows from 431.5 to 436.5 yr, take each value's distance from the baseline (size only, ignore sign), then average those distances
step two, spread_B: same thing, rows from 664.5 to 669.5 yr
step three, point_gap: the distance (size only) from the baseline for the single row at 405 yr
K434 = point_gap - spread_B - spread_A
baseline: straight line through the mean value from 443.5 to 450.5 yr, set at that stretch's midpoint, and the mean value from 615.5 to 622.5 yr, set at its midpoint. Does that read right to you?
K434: -2.2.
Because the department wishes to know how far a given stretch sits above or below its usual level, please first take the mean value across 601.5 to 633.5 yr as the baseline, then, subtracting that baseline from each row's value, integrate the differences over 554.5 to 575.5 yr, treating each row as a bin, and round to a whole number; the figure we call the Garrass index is -5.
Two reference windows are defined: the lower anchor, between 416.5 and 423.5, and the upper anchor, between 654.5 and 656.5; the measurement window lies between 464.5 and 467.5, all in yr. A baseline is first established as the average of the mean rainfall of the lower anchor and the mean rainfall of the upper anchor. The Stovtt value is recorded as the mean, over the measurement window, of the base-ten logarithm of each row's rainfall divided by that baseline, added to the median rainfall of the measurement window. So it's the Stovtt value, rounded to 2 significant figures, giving 8.1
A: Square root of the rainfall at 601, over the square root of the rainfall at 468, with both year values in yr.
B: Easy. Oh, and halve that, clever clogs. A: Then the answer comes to 0.508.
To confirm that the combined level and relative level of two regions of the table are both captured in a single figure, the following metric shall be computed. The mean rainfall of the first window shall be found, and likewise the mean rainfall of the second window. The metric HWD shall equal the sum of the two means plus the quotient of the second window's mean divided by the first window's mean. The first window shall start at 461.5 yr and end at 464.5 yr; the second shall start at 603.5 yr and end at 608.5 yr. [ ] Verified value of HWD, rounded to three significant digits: 18.2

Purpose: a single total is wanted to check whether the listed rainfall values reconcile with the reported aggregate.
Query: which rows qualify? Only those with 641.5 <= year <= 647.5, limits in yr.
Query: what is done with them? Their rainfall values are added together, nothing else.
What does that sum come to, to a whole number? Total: 51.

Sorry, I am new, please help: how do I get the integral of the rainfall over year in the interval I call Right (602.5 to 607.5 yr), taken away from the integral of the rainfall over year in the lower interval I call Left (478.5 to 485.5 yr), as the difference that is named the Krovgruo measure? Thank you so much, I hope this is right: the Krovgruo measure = 14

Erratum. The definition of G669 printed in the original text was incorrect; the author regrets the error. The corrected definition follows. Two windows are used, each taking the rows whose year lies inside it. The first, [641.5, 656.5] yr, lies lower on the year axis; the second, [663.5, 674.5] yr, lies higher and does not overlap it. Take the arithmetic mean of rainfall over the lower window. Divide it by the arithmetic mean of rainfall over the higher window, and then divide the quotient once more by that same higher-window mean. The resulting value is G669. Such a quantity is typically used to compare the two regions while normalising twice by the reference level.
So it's 0.132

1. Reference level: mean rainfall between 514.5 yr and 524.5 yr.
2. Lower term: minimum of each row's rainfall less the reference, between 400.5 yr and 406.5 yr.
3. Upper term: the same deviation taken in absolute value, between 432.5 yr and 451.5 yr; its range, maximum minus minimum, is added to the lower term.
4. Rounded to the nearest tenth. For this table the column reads 1.2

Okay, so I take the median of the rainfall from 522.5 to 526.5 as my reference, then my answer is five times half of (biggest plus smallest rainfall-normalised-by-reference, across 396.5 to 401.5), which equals 5.1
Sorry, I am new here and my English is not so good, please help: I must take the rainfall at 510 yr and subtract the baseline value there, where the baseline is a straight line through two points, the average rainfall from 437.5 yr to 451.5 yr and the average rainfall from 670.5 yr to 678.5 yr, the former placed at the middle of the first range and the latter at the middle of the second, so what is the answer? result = -0.18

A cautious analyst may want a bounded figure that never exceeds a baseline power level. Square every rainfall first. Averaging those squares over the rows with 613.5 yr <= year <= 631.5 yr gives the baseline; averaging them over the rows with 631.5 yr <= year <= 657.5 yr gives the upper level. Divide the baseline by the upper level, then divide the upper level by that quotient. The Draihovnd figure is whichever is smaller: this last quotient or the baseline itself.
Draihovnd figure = 68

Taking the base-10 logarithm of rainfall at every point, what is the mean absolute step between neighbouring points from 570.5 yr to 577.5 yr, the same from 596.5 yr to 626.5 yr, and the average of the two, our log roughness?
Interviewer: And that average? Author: 0.019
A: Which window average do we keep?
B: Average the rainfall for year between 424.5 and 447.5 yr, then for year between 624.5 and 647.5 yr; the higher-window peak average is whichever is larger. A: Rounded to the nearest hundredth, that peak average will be 8.47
